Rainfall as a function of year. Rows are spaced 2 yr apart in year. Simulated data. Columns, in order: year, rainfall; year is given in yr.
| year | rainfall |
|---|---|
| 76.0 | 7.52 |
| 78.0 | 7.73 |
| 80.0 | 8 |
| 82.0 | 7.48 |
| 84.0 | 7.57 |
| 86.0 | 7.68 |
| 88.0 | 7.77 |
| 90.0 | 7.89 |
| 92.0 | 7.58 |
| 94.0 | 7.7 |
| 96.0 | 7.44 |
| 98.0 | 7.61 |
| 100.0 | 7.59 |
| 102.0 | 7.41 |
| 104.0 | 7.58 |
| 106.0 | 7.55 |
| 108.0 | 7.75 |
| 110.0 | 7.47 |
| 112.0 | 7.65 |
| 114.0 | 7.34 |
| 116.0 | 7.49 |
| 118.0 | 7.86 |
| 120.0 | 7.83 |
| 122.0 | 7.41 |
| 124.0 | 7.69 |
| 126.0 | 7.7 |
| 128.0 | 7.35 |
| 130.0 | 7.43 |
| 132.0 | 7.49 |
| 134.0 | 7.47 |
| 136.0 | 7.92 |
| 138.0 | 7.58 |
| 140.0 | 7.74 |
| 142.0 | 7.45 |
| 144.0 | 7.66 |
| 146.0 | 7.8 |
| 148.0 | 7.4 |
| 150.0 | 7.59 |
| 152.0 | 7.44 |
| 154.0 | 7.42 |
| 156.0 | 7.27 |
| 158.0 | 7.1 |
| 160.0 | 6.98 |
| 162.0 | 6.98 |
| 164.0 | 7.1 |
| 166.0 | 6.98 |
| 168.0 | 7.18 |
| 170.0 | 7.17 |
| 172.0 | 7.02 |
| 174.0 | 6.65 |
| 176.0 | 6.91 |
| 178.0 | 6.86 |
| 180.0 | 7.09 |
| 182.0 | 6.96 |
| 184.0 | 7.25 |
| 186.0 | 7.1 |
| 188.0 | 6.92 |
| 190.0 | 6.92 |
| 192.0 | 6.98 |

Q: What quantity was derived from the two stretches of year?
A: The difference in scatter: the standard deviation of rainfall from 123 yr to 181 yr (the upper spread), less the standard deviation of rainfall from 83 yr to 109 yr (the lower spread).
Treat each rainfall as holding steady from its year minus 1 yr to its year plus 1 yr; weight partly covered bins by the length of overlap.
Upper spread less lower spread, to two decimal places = 0.19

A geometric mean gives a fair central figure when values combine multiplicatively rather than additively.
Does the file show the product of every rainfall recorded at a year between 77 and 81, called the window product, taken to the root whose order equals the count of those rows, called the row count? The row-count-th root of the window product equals 7.86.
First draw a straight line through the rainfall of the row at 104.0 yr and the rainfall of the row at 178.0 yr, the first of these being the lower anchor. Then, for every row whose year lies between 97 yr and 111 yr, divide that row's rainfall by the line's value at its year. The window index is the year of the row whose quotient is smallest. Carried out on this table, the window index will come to 102.0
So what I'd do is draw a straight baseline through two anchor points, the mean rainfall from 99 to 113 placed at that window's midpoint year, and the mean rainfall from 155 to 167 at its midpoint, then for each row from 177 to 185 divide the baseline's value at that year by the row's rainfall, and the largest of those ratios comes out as 1.01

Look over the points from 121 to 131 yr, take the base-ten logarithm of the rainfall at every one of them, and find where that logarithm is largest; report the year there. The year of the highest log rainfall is 126.0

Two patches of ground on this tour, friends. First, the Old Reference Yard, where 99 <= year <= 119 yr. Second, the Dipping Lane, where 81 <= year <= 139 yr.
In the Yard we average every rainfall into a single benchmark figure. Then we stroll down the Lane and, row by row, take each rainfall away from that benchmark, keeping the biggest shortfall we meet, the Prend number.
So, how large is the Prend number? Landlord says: 0.23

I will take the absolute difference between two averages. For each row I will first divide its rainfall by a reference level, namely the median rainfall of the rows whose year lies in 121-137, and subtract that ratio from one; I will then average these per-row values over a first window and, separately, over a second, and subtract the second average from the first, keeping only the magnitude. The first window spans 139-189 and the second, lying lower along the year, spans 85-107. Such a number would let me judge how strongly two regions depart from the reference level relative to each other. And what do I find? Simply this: 0.056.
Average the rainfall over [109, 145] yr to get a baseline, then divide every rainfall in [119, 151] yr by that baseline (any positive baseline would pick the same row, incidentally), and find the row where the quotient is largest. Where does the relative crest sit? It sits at 136.0 yr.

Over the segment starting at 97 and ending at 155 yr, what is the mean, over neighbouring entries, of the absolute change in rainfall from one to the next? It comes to 0.196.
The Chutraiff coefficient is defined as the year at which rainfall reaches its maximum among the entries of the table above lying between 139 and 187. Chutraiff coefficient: 146.0 yr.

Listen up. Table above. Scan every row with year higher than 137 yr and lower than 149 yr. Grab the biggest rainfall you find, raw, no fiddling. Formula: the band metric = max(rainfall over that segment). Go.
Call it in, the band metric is 7.8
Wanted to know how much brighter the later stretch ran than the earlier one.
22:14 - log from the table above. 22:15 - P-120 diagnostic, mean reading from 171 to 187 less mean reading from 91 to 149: -0.60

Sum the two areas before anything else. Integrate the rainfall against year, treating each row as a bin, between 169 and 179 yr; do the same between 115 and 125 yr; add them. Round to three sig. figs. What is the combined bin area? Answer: 146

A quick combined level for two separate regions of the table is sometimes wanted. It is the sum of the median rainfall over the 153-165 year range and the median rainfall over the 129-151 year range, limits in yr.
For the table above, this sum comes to 14.7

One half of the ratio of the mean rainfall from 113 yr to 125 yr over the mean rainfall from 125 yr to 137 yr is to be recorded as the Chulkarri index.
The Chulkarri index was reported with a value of 0.503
